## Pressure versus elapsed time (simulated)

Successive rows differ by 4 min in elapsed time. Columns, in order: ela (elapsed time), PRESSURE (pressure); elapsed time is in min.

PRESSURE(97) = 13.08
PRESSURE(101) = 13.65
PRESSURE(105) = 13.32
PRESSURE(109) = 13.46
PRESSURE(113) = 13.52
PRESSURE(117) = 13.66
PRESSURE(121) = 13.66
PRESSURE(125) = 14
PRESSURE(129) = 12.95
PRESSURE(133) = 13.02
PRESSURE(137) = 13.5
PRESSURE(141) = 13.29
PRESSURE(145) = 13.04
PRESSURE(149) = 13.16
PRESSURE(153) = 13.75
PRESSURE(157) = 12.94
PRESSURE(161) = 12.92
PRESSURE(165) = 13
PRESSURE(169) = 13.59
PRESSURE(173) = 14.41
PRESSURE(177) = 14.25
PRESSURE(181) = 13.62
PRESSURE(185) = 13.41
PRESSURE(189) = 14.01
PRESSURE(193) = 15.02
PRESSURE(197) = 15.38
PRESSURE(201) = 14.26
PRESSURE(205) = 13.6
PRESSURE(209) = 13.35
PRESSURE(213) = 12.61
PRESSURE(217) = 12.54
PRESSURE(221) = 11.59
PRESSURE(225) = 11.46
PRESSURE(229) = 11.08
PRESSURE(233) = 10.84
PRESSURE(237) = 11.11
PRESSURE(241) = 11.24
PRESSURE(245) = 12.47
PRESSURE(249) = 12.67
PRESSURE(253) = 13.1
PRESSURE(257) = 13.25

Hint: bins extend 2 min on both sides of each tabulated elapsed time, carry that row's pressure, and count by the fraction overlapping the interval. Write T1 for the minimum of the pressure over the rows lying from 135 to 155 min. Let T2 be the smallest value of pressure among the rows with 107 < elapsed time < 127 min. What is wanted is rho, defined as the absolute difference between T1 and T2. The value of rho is 0.4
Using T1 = 13.04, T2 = 13.46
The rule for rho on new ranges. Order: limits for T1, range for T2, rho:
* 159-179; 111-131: 0.0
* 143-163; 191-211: 0.4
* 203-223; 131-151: 1.4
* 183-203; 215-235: 2.6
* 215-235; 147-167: 2.1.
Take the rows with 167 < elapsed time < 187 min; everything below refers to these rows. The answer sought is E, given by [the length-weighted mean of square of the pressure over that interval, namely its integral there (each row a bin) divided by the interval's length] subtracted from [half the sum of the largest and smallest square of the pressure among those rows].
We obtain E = 2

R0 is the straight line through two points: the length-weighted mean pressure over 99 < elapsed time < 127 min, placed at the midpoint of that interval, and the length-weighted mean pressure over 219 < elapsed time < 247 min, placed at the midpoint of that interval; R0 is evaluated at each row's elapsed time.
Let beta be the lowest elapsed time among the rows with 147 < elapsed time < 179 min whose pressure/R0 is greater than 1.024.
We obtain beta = 153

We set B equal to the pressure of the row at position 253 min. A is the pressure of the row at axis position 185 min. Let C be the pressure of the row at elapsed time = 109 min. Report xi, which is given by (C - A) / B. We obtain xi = 0.00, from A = 13.41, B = 13.1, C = 13.46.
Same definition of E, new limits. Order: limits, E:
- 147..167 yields 5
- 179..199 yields 3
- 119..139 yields 1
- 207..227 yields 3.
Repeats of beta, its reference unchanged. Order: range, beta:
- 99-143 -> 125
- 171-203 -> 173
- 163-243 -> 165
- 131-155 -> 137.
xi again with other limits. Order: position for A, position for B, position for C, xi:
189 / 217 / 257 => -0.06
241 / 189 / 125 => 0.20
